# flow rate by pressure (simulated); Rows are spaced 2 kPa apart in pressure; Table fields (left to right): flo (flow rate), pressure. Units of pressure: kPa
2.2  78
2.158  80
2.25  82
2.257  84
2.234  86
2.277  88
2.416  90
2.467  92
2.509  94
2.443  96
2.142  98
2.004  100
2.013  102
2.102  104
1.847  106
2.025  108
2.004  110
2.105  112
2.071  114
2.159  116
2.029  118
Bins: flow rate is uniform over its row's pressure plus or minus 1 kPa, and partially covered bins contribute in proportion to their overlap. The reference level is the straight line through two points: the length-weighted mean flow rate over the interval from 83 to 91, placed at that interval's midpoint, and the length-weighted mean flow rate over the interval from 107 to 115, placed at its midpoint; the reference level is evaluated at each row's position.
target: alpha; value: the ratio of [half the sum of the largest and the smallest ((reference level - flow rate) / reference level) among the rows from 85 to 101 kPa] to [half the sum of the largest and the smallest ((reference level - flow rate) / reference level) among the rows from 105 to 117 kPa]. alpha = -1.3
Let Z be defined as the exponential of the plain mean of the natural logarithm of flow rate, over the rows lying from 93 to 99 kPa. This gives 2.36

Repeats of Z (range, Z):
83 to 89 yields 2.26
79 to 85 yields 2.22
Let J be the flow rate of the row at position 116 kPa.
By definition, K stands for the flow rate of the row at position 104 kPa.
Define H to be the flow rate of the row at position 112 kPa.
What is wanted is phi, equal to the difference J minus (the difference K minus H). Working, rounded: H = 2.105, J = 2.159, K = 2.102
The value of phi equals 2.16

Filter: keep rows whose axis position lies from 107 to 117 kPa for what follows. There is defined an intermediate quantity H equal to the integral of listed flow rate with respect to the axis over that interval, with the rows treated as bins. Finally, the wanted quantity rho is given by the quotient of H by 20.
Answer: 1.04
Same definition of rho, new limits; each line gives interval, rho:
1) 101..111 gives 1.00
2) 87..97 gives 1.21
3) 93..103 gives 1.11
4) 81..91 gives 1.14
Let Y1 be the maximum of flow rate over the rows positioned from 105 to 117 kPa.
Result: 2.159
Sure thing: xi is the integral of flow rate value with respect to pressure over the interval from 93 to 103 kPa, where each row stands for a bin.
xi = 22.2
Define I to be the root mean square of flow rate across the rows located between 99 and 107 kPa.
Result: 1.99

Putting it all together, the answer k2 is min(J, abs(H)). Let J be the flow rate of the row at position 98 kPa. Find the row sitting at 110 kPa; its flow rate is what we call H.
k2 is 2.00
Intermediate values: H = 2.004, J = 2.142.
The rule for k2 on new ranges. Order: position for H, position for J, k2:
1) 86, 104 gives 2.10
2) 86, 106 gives 1.85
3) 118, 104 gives 2.03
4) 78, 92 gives 2.20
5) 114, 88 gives 2.07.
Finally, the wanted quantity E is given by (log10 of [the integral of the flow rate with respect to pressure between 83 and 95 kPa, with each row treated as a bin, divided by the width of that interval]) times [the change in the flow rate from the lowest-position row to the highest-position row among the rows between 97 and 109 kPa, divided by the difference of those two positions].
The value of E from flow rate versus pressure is -0.004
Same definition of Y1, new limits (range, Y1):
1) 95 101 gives 2.443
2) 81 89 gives 2.277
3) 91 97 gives 2.509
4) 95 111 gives 2.443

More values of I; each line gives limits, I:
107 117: 2.07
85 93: 2.35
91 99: 2.39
